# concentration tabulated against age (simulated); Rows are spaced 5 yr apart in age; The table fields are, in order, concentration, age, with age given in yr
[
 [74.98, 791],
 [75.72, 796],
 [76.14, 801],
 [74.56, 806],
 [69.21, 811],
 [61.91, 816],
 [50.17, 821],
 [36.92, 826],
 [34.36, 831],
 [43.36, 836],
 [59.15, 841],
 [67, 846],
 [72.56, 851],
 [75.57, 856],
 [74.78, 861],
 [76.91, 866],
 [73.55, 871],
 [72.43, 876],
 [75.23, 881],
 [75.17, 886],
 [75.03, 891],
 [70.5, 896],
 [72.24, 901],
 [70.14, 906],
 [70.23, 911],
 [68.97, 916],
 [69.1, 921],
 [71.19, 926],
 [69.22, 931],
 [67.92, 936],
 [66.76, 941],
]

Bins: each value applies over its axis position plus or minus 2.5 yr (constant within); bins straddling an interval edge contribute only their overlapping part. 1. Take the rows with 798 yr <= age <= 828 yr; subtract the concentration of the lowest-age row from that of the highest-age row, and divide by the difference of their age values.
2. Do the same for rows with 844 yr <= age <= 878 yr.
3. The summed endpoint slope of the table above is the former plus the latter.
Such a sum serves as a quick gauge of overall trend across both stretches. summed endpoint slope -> -1.4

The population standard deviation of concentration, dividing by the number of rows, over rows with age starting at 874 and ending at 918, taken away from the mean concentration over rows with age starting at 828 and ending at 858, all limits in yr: 56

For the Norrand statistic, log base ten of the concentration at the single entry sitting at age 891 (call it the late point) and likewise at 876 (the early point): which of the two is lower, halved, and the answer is 0.930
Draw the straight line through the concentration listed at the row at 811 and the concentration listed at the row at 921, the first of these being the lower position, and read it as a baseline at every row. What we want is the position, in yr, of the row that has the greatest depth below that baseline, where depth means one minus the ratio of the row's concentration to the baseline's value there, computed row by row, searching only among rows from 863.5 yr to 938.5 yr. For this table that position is 936 yr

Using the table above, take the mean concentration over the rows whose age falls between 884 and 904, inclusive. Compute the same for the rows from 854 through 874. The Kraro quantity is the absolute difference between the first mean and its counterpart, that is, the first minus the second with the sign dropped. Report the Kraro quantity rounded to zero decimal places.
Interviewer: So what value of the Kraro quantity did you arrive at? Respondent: 2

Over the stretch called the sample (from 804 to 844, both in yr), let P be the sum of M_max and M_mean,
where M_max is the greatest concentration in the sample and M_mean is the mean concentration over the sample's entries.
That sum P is 128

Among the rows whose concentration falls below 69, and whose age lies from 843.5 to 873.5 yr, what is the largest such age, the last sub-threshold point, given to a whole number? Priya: 846 yr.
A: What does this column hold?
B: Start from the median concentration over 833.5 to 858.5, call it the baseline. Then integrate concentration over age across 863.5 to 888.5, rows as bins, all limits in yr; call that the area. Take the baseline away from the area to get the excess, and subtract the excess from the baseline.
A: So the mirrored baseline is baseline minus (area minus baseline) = -1732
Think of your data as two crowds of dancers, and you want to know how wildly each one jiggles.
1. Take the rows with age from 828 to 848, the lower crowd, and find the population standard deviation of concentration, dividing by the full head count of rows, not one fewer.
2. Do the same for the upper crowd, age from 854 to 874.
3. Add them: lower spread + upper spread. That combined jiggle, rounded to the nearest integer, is 14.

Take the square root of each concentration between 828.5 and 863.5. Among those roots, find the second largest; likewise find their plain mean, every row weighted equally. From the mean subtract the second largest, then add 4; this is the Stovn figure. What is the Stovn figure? 3.1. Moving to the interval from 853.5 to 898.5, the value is 3.9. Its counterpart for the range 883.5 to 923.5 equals 3.8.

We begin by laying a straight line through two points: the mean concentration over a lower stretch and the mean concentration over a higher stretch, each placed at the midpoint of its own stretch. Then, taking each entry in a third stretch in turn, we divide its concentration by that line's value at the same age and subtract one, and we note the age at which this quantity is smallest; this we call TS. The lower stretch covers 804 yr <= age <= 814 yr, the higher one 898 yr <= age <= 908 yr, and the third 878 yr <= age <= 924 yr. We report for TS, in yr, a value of 916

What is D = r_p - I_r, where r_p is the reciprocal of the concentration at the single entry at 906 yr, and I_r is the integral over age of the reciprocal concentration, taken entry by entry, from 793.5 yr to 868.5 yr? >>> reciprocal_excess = -1.3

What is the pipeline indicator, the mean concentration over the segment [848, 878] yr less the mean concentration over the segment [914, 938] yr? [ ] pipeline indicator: 5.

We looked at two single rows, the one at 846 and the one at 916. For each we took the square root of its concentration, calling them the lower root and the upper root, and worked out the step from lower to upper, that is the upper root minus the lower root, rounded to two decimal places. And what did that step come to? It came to 0.12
